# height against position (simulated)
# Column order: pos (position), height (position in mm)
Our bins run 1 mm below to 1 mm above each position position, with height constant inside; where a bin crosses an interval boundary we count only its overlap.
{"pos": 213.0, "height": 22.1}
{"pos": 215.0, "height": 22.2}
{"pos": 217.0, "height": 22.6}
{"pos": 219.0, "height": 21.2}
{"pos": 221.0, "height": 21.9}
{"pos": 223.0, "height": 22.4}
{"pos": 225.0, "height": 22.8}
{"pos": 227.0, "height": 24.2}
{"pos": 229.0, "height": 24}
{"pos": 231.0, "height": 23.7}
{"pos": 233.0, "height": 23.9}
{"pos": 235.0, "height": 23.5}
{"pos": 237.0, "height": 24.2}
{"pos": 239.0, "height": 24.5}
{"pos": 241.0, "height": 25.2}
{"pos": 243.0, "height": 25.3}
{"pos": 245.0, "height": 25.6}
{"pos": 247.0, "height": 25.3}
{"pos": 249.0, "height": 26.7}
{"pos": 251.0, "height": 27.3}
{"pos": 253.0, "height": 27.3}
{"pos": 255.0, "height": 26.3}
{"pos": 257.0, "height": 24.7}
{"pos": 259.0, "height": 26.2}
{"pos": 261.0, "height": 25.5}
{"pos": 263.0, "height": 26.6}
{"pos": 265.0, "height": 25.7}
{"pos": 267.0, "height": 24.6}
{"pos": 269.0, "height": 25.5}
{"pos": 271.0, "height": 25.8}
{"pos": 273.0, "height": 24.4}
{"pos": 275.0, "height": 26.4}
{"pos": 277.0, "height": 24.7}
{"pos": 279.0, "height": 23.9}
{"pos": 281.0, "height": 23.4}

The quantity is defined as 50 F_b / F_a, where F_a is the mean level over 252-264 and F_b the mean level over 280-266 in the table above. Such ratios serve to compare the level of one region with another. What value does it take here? 48.0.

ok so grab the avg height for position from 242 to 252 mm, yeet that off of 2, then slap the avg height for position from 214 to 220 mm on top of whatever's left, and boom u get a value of -2.0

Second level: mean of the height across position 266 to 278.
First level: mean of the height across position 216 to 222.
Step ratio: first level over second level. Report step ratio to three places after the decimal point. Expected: 0.868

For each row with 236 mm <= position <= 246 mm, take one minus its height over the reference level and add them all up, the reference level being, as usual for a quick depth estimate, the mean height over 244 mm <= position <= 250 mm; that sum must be 0.18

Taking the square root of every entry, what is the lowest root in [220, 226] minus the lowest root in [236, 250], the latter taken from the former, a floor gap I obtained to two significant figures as -0.24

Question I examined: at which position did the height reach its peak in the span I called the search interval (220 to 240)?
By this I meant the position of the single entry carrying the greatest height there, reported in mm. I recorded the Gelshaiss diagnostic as 239.0 mm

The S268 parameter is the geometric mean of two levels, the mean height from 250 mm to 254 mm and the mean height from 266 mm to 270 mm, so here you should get 26.2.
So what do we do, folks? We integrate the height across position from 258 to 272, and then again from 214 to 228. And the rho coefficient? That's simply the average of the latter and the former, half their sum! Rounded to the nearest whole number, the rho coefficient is 337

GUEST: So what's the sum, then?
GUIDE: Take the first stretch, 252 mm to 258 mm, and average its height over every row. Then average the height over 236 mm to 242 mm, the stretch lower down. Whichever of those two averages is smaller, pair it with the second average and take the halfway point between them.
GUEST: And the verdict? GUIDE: 24.6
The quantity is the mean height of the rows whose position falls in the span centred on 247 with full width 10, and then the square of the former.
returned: 678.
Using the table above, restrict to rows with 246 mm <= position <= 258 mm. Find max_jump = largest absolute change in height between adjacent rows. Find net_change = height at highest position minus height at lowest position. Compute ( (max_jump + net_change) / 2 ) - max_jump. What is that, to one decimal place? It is -1.1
